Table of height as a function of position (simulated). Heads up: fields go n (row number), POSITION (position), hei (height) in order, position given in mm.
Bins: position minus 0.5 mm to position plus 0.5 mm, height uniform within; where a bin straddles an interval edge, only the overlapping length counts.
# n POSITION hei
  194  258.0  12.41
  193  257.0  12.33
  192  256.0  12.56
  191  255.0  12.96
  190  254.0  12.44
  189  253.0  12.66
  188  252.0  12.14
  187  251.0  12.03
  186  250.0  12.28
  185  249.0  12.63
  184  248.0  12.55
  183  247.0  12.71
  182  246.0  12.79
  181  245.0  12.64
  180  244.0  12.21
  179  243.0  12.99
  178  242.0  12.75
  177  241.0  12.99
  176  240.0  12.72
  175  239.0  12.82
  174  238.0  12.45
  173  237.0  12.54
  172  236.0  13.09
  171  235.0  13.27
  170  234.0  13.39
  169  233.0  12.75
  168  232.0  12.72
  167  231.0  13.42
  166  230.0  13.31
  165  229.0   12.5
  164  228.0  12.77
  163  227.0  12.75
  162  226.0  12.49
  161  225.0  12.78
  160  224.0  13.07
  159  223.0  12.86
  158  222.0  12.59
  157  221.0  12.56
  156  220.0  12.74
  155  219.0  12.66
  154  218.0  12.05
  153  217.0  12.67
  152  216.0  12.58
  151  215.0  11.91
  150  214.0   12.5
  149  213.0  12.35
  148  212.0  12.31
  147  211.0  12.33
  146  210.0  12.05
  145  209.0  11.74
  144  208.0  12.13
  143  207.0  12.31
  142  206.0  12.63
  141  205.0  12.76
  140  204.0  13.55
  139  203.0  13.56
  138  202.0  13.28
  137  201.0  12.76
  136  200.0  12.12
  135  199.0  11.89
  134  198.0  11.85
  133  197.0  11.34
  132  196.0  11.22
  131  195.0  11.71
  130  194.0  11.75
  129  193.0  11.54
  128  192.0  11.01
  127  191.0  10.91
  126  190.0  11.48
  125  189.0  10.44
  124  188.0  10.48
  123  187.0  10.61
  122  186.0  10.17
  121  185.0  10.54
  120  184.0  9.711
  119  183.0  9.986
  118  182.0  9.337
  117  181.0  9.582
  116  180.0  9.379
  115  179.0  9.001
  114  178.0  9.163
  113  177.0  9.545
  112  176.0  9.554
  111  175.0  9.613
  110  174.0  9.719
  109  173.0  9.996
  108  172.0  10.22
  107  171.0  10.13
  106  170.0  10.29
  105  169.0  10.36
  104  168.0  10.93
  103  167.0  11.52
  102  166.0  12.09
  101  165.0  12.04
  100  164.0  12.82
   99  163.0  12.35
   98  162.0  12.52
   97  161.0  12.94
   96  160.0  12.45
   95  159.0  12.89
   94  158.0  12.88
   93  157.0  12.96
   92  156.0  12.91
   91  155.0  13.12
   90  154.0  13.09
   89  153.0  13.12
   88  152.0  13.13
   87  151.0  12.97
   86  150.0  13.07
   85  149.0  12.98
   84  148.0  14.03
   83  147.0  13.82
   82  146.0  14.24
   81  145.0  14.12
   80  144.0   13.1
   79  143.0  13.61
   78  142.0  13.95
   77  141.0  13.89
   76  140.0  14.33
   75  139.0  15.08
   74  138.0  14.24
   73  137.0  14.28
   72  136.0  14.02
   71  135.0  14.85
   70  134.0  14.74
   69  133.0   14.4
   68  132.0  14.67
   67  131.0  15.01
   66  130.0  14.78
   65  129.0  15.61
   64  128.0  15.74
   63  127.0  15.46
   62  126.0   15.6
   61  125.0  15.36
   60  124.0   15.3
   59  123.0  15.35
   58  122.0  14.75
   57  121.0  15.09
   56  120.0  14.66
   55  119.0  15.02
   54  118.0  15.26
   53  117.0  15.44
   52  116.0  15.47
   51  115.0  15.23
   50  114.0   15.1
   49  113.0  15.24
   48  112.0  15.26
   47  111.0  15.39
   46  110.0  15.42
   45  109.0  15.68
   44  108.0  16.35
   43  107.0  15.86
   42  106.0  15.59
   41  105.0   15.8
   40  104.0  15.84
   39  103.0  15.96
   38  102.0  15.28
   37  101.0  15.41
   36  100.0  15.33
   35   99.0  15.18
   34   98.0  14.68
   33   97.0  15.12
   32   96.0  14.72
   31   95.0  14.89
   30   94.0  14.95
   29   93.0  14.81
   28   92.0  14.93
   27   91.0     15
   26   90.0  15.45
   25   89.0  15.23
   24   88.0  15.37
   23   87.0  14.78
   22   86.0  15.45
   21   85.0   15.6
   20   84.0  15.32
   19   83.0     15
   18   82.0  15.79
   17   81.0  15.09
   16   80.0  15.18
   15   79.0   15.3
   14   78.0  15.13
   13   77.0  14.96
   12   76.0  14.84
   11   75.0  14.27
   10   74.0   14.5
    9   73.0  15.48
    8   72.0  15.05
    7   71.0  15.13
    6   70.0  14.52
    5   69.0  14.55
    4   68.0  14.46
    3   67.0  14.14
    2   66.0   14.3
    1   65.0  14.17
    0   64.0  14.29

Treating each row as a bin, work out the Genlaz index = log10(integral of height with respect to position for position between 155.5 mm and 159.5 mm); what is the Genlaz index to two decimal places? 1.71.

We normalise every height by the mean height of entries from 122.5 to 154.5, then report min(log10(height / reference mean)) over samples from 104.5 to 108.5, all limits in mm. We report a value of 0.037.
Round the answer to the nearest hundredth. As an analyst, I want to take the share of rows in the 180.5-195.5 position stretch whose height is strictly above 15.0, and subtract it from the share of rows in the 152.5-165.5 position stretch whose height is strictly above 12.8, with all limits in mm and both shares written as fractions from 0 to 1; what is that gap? 0.69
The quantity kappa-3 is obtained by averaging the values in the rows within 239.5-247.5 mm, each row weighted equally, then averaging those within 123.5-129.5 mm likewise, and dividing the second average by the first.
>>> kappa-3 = 1.22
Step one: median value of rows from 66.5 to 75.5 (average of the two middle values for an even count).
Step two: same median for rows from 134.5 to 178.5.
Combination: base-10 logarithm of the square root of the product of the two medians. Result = 1.14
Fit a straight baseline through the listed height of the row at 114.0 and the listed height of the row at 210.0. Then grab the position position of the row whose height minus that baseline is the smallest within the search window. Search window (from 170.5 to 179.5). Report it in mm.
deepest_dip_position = 179.0 mm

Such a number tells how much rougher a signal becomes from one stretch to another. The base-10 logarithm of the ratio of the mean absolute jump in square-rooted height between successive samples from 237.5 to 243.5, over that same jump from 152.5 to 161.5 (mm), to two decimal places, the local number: 0.16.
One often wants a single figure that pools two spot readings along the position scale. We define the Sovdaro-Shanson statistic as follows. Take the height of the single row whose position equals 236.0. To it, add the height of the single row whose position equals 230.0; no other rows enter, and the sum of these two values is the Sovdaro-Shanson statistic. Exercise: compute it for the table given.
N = 26.4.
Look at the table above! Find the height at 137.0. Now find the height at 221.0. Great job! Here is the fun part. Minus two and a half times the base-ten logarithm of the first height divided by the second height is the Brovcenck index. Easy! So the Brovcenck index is -0.14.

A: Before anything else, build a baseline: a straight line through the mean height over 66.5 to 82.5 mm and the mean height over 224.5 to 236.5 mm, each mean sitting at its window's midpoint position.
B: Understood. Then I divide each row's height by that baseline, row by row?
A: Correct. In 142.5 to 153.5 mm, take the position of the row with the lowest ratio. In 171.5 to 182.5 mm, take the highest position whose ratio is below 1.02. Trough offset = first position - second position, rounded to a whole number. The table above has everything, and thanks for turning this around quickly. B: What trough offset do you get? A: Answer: -33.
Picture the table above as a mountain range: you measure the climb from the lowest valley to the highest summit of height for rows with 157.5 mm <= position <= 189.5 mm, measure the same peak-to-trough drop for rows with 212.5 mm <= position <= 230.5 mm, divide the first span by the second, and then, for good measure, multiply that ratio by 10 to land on 28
